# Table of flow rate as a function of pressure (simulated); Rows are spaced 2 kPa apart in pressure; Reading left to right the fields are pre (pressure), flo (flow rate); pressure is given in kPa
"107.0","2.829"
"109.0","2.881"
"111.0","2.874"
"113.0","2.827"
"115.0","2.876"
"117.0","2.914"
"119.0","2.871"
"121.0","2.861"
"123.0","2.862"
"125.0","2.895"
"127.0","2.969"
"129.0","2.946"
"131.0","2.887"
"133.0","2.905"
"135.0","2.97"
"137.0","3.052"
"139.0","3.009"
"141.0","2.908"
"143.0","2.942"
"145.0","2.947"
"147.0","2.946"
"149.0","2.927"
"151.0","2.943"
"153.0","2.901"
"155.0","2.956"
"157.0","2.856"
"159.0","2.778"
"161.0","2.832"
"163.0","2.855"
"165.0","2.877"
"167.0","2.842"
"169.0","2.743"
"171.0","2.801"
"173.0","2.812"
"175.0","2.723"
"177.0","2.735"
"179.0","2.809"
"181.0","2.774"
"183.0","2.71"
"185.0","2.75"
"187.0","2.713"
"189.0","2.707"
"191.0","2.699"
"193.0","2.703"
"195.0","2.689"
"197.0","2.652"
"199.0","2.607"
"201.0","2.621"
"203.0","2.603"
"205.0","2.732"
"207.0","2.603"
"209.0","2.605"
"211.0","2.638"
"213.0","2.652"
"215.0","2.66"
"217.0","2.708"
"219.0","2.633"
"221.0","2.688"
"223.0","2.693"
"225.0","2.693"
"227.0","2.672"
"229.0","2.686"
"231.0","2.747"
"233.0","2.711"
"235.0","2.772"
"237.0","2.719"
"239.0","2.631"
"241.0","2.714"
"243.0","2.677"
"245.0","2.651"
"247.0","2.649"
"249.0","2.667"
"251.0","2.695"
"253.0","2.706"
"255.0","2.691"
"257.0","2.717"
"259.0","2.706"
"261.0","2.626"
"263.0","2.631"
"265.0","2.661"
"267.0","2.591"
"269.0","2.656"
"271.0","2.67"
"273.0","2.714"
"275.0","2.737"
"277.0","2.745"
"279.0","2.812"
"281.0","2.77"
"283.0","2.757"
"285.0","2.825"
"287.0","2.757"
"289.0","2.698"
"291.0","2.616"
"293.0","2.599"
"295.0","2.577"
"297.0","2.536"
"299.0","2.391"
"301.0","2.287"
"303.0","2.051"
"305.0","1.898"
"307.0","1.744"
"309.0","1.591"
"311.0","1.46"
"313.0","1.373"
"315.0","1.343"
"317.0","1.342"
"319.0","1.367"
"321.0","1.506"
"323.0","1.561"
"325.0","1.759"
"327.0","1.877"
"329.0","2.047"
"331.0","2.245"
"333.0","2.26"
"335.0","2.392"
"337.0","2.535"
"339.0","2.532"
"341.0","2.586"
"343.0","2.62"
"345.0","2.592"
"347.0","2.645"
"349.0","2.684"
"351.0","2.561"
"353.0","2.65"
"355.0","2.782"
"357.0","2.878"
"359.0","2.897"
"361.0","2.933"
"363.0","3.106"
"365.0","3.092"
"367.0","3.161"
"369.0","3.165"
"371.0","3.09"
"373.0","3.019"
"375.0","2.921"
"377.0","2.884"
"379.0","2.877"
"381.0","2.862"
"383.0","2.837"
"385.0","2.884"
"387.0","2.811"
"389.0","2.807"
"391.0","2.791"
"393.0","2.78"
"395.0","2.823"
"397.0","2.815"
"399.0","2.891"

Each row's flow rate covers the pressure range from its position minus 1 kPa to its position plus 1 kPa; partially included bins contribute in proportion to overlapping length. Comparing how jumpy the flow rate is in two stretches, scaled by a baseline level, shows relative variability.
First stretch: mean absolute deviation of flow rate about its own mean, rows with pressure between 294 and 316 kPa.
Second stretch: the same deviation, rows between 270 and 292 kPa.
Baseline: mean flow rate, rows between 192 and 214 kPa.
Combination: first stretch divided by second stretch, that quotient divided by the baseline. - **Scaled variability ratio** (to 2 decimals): 3.33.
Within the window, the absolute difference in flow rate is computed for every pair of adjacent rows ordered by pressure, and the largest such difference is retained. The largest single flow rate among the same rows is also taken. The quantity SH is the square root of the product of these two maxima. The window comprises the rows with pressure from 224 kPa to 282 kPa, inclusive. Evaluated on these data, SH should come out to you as 0.50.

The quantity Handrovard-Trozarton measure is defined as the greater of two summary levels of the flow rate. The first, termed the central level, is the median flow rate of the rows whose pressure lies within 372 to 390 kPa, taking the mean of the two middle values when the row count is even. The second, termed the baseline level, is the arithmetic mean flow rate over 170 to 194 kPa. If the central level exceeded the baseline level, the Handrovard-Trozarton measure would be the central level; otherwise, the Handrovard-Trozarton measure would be 2.88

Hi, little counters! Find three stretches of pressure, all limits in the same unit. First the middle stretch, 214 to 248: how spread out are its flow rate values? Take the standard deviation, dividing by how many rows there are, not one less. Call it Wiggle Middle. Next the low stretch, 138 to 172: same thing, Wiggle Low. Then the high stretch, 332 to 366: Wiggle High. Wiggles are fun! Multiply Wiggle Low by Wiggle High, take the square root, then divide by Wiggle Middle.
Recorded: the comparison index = 3.4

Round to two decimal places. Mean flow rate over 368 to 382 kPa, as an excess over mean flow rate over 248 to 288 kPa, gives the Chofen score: 0.27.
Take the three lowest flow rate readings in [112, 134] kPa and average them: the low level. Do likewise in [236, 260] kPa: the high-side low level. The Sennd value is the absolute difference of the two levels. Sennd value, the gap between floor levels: 0.21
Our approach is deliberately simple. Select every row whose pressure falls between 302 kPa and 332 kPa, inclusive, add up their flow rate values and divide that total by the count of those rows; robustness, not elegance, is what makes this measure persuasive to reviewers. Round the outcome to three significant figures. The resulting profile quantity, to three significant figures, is 1.68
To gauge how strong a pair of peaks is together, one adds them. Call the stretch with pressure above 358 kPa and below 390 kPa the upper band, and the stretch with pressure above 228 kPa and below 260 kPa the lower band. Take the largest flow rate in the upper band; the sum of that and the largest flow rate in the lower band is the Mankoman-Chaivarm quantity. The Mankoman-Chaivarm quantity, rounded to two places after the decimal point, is 5.94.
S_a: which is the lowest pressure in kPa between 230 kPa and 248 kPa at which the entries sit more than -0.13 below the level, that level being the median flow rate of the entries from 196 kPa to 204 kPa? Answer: 233.0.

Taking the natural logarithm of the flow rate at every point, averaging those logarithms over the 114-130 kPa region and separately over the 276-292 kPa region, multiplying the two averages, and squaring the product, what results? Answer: 1.16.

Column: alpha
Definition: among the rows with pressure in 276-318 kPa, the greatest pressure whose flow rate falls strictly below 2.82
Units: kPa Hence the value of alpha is 317.0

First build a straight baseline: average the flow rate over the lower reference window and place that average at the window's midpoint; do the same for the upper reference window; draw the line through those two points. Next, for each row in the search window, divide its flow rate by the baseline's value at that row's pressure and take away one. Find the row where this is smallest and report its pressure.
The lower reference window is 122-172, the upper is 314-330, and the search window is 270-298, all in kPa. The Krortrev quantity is 271.0 kPa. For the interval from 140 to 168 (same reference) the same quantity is 141.0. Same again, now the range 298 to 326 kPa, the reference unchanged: 315.0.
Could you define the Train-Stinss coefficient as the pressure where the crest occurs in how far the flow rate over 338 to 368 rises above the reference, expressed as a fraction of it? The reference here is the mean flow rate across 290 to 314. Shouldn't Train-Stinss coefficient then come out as 367.0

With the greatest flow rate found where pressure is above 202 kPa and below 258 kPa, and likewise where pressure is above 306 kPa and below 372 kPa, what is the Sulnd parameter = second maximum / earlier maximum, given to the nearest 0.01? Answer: 1.14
